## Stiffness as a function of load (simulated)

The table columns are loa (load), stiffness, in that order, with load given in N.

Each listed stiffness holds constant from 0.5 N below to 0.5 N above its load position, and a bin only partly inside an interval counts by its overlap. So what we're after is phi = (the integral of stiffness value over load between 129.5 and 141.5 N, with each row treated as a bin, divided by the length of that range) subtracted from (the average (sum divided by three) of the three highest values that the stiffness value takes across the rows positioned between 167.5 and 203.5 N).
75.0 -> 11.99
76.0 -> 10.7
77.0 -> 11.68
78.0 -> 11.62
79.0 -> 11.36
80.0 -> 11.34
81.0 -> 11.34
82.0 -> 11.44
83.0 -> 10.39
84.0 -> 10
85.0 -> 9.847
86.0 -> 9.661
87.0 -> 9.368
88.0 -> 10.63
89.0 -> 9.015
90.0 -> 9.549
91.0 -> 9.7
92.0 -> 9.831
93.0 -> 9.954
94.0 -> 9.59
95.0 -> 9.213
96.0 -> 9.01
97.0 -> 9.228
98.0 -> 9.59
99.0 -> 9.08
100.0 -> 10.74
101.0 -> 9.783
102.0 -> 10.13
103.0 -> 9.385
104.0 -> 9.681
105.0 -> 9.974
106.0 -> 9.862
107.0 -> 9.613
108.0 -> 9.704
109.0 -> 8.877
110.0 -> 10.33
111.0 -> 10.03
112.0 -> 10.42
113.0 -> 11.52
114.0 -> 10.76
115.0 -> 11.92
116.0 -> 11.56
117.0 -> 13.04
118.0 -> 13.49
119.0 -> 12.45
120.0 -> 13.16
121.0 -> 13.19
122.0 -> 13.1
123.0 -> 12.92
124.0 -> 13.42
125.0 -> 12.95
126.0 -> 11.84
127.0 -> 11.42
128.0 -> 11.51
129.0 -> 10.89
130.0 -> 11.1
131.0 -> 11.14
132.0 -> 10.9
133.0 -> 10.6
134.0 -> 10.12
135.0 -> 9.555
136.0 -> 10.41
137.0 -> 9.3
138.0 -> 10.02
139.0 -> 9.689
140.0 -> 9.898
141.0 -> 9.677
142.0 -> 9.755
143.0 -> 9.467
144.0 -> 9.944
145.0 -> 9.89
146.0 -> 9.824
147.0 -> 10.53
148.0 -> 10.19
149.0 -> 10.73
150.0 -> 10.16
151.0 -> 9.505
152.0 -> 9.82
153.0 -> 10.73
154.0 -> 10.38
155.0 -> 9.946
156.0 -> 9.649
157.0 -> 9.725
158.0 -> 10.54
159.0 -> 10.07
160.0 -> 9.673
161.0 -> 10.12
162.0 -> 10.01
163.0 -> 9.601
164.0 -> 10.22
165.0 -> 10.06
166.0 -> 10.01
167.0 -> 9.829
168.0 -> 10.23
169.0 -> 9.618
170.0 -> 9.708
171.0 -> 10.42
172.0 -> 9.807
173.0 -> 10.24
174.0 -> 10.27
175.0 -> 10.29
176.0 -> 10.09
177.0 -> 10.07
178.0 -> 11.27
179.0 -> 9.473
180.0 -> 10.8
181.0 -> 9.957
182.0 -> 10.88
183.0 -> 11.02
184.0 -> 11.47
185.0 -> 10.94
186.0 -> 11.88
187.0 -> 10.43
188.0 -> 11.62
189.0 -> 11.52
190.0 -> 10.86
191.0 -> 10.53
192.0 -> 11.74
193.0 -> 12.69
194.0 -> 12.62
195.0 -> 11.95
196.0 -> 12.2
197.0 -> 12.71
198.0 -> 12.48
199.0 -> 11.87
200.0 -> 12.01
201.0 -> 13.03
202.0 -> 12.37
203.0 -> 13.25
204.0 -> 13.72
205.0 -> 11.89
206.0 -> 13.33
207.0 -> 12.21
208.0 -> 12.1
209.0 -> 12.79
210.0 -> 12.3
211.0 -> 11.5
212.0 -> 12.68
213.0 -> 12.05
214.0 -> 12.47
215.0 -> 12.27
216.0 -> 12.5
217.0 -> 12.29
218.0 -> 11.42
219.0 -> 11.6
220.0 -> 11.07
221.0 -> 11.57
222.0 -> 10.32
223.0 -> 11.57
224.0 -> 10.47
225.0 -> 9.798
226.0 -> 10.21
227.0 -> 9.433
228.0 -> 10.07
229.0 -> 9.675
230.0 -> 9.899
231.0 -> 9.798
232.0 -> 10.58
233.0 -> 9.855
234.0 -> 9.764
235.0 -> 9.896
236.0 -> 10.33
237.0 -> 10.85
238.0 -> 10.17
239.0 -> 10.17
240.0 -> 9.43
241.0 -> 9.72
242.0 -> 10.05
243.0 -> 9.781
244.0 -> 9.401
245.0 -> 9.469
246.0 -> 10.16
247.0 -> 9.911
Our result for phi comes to 2.8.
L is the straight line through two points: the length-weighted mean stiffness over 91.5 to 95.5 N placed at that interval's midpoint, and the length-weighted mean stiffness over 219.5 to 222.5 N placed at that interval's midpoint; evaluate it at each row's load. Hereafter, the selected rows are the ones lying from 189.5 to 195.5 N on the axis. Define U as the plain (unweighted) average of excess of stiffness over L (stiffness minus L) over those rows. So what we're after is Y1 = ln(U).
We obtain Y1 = 0.0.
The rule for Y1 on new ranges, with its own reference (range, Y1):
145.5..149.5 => -2.3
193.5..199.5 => 0.5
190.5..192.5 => -0.8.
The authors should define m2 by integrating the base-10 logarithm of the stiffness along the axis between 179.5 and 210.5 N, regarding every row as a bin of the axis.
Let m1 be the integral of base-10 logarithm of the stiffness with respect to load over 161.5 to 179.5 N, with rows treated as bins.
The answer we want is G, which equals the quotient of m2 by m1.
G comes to 1.8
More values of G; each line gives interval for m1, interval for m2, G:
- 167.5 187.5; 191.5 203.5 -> 0.6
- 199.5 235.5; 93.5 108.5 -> 0.4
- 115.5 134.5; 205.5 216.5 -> 0.6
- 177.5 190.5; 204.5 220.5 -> 1.3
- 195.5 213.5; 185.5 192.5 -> 0.4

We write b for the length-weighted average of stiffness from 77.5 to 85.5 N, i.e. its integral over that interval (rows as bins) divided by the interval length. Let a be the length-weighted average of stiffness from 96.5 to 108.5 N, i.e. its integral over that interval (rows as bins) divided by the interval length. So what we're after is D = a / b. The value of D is 0.89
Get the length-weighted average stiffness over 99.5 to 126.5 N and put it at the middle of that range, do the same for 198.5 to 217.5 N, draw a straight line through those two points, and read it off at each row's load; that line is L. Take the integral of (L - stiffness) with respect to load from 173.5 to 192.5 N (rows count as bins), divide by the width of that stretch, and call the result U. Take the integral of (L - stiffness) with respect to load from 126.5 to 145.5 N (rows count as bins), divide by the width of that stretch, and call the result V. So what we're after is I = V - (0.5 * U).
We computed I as 0.6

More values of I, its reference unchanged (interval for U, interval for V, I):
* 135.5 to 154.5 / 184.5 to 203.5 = -0.5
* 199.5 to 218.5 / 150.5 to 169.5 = 1.8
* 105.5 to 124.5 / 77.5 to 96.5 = 0.9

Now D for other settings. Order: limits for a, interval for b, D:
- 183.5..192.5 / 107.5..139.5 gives 0.99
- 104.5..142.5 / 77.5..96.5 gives 1.09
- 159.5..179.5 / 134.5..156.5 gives 1.01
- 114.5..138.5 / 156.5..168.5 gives 1.17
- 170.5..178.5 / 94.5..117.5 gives 1.02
